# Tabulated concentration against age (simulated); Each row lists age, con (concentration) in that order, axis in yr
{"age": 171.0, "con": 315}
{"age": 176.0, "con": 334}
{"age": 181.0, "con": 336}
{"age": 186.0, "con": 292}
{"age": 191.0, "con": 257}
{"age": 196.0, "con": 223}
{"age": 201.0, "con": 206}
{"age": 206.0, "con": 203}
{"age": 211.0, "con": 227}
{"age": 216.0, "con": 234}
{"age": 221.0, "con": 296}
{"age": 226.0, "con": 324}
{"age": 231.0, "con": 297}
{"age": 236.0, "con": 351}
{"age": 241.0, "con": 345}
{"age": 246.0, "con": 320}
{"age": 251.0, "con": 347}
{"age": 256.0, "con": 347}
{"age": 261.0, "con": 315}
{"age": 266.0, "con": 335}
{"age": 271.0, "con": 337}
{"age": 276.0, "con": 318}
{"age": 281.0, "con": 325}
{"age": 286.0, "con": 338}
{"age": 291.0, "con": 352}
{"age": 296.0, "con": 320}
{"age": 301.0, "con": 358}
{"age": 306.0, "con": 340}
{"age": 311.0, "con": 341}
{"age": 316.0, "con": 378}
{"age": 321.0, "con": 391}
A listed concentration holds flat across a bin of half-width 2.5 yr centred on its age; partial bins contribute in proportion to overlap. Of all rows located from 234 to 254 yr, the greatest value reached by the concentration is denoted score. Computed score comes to 351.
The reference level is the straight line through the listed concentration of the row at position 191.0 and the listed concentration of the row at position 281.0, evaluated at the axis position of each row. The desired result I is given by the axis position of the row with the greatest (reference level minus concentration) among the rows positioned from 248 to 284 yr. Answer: 276.0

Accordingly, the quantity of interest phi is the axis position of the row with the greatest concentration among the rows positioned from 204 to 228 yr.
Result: 226.0 yr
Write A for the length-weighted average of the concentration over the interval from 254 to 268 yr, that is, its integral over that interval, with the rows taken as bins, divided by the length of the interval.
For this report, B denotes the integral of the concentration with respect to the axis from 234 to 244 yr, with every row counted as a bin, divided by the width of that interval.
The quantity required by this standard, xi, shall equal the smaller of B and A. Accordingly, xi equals 332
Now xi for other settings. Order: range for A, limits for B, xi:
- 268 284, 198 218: 217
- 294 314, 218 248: 321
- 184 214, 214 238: 234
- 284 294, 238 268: 335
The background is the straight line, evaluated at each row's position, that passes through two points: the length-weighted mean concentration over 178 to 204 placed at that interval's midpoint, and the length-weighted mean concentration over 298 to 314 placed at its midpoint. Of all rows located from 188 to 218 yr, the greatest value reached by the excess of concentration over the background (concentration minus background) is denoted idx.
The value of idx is -6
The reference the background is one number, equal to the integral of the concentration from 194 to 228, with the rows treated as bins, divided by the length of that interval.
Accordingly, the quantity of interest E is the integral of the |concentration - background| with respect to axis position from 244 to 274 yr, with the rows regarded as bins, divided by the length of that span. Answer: 90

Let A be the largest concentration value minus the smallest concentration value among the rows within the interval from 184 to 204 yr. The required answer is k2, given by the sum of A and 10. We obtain 96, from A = 86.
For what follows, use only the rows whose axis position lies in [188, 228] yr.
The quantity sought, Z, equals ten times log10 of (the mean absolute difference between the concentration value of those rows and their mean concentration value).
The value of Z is 15.4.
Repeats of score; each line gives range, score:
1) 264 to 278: 337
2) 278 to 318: 378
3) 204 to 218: 234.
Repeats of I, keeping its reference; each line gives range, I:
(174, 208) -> 206.0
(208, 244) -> 211.0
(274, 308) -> 296.0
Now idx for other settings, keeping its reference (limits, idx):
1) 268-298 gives 16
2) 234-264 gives 55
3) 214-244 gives 55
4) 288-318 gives 24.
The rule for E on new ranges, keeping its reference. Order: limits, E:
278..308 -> 95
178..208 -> 43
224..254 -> 87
